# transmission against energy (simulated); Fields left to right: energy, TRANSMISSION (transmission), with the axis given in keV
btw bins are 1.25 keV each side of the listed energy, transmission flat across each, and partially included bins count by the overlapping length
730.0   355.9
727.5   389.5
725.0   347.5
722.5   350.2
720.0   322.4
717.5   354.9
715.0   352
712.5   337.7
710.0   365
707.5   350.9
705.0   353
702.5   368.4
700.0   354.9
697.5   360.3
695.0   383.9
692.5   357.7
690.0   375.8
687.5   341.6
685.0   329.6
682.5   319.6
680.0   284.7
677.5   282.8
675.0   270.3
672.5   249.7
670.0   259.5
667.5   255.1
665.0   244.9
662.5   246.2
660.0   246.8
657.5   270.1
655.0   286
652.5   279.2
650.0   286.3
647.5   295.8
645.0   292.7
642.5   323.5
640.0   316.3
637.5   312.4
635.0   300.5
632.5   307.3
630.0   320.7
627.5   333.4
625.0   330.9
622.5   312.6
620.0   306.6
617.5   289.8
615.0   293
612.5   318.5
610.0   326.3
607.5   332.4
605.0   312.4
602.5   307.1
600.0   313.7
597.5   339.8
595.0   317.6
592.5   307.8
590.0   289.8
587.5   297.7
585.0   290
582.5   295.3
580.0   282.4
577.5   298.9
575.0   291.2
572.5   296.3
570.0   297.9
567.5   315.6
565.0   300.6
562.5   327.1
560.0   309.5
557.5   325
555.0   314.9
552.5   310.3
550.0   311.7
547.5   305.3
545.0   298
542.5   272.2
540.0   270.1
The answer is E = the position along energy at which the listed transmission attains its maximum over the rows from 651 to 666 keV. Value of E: 655.0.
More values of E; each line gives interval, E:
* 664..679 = 677.5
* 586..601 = 597.5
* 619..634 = 627.5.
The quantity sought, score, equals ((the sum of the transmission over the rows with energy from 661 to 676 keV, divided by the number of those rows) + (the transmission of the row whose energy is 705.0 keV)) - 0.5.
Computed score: 607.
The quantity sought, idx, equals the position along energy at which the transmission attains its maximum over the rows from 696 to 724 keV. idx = 702.5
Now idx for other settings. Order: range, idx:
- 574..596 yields 595.0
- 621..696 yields 695.0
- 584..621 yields 597.5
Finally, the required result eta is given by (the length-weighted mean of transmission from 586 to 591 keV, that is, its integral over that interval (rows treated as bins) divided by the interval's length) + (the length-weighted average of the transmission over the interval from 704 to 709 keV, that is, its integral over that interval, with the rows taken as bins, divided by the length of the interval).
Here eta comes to 646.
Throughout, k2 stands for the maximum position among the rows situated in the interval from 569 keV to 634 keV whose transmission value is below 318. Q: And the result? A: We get 632.5 keV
